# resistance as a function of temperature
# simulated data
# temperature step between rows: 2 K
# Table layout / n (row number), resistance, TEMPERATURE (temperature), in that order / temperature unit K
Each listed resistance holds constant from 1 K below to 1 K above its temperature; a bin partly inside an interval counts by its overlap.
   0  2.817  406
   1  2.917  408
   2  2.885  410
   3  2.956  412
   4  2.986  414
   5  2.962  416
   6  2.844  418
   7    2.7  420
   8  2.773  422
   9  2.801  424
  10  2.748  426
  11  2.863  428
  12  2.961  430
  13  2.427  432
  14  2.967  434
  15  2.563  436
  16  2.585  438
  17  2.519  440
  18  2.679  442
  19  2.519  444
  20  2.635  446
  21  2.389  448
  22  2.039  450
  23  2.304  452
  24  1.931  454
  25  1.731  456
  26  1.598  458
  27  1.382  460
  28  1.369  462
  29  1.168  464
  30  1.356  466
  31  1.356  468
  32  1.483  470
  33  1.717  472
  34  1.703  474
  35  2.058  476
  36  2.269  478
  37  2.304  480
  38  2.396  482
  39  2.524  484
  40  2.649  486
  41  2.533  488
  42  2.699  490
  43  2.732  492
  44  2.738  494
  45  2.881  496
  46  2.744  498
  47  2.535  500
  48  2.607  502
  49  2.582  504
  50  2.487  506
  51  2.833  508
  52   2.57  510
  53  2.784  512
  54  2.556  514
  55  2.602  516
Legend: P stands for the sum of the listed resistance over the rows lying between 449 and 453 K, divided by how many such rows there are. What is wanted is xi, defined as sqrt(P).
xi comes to 1.47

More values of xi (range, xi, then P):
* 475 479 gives 1.47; 2.2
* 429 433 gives 1.64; 2.7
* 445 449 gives 1.58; 2.5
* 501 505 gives 1.61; 2.6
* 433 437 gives 1.66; 2.8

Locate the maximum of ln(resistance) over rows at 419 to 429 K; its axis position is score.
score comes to 428 K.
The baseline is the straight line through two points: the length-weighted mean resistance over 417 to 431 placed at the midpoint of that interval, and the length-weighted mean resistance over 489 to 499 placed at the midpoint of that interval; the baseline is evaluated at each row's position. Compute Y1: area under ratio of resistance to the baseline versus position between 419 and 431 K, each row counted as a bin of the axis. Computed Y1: 12.0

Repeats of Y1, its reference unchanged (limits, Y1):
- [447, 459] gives 8.6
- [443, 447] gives 3.7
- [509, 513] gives 3.9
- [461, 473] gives 6.1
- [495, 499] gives 4.1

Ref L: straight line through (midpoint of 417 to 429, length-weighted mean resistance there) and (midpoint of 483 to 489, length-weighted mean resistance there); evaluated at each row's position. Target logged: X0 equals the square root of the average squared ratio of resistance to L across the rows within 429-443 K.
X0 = 0.98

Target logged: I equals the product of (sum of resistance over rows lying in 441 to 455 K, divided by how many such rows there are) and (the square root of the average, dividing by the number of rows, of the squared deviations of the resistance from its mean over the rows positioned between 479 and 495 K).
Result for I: 0.36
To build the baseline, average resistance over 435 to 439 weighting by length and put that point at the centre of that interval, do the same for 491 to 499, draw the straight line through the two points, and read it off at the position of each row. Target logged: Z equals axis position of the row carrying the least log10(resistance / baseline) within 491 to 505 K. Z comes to 500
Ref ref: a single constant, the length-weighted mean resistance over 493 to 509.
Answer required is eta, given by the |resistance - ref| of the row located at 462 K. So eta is 1.31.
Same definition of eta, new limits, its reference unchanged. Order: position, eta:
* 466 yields 1.32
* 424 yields 0.13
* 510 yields 0.11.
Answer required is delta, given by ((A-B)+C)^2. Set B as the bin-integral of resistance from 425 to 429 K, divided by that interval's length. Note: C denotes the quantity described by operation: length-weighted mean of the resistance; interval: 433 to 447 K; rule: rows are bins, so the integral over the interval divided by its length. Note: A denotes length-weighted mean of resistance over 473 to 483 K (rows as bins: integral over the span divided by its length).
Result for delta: 3.9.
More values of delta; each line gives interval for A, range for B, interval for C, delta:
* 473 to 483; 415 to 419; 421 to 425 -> 4.1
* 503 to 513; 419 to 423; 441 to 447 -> 6.4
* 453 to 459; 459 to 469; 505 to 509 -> 9.5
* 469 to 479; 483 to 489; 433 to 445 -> 3.7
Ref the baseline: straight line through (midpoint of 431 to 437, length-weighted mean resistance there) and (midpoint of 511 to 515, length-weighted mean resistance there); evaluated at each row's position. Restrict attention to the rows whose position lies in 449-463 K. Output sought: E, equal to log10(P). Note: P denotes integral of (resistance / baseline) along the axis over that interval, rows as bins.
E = 0.97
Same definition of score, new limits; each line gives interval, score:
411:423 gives 414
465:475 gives 472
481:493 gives 492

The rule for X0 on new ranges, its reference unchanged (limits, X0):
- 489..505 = 1.06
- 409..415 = 1.04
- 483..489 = 1.00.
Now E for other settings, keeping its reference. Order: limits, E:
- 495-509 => 1.15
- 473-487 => 1.08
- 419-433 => 1.16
